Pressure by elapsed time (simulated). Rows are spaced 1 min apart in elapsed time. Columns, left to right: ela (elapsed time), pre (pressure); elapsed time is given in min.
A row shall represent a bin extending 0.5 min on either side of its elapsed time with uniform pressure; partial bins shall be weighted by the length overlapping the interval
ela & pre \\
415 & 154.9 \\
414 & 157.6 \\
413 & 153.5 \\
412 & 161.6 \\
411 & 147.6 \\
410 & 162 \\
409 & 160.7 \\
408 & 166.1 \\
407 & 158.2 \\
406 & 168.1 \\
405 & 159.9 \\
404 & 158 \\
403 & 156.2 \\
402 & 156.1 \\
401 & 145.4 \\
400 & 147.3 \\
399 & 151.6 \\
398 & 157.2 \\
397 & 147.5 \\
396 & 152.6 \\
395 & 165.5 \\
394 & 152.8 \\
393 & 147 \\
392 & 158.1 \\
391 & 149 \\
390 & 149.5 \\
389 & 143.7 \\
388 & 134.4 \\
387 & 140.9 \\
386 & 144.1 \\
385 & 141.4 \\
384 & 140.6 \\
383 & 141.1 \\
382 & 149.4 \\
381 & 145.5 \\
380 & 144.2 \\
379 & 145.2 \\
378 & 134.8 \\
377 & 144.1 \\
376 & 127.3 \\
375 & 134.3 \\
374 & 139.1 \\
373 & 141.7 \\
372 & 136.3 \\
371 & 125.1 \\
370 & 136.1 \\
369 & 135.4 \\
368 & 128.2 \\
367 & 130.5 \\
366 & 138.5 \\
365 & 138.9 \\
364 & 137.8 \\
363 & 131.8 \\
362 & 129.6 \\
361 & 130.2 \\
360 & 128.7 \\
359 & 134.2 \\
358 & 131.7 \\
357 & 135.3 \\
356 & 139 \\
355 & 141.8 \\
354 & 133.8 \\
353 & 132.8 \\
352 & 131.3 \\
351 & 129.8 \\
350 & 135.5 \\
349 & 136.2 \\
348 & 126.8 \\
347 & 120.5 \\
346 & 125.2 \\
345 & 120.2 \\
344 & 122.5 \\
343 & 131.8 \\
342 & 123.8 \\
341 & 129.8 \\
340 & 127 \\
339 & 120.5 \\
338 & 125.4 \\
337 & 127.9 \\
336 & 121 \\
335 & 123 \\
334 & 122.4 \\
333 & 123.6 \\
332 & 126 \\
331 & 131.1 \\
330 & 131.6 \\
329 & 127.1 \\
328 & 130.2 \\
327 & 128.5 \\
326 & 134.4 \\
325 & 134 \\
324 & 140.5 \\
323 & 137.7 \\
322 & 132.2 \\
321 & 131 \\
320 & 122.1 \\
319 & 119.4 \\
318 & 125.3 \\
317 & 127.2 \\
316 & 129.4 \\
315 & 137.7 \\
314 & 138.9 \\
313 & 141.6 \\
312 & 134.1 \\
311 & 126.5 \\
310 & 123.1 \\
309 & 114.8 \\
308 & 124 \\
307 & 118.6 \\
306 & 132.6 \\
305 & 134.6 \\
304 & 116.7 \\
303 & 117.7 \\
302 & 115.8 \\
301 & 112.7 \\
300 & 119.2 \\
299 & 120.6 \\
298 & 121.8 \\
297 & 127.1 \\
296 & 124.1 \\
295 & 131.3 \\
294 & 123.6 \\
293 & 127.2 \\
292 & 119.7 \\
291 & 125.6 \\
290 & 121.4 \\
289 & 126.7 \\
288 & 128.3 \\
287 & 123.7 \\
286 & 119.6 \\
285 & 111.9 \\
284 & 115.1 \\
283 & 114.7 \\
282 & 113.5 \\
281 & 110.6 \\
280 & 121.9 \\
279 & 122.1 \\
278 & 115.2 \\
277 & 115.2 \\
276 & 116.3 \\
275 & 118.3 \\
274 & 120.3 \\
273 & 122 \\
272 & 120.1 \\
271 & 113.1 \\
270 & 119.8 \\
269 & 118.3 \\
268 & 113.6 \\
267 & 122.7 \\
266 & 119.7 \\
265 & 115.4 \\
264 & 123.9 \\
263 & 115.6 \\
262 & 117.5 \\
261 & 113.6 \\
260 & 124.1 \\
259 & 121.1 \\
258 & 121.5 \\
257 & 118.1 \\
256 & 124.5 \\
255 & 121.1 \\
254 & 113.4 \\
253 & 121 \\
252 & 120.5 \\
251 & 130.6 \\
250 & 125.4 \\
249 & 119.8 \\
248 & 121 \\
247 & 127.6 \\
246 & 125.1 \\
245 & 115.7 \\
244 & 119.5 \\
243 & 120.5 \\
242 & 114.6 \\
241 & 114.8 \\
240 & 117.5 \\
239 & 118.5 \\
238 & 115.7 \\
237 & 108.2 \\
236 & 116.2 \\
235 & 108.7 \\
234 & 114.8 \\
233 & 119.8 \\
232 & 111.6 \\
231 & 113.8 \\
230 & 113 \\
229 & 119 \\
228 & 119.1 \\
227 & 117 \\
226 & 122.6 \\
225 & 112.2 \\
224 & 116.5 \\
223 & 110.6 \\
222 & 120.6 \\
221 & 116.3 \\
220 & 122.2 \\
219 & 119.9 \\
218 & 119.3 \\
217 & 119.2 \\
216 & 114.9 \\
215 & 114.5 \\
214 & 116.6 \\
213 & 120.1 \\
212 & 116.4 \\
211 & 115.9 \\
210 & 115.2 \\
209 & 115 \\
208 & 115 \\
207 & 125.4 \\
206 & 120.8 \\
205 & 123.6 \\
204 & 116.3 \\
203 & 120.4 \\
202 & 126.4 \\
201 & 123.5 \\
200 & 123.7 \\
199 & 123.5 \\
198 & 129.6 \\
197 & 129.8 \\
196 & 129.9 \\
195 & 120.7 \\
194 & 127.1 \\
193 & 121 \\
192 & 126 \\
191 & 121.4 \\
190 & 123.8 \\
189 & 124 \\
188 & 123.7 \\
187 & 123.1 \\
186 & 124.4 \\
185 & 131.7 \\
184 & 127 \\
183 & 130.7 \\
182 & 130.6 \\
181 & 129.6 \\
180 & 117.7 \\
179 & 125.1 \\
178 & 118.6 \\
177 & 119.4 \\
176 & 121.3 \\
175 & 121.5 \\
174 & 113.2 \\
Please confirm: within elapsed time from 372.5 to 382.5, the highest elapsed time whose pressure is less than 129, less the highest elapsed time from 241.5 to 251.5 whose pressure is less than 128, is 126 min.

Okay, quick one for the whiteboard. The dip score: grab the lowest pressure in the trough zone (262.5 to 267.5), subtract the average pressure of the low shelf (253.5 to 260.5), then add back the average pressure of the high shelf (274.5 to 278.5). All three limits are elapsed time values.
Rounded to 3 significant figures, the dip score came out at 111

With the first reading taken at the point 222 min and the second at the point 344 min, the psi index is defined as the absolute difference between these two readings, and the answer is 1.9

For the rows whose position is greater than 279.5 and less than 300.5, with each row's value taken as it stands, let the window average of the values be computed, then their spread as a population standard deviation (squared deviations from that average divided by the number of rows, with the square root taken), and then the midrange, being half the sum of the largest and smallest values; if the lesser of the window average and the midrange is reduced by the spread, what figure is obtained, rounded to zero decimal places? 115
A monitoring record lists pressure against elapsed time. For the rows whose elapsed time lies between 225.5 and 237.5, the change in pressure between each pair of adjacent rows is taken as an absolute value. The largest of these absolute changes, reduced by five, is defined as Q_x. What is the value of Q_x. 3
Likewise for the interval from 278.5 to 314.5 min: 13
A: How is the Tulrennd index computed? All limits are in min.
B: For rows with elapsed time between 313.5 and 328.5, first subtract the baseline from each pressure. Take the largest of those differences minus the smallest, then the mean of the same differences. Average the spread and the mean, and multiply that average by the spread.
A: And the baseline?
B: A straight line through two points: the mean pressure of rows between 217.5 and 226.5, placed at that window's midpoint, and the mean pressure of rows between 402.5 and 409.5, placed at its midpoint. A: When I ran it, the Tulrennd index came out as 112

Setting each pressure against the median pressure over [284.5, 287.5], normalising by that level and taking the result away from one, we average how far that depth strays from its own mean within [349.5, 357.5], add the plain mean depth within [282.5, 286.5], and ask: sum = 0.06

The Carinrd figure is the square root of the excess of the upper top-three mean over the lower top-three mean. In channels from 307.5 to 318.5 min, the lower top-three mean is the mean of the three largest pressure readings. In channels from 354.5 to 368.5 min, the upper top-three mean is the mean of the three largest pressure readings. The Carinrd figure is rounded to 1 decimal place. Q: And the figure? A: 0.7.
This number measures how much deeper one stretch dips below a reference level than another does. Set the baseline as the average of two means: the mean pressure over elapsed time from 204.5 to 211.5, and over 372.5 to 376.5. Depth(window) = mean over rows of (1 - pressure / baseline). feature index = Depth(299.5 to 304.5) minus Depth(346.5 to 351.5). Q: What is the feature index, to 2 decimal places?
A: 0.10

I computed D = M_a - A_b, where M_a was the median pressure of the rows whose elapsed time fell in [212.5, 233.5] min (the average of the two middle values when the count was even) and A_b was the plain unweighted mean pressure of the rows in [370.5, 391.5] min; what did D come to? -24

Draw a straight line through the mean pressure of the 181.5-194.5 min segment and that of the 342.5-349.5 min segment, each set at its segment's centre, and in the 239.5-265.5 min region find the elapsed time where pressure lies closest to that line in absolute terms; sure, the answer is 250 min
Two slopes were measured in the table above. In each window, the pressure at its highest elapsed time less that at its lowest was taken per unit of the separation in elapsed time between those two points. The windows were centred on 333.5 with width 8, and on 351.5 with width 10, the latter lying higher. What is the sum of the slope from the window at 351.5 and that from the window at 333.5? 1.5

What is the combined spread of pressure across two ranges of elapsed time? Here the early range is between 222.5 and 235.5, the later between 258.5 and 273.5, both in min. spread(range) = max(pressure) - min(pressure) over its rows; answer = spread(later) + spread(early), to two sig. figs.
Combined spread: 25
